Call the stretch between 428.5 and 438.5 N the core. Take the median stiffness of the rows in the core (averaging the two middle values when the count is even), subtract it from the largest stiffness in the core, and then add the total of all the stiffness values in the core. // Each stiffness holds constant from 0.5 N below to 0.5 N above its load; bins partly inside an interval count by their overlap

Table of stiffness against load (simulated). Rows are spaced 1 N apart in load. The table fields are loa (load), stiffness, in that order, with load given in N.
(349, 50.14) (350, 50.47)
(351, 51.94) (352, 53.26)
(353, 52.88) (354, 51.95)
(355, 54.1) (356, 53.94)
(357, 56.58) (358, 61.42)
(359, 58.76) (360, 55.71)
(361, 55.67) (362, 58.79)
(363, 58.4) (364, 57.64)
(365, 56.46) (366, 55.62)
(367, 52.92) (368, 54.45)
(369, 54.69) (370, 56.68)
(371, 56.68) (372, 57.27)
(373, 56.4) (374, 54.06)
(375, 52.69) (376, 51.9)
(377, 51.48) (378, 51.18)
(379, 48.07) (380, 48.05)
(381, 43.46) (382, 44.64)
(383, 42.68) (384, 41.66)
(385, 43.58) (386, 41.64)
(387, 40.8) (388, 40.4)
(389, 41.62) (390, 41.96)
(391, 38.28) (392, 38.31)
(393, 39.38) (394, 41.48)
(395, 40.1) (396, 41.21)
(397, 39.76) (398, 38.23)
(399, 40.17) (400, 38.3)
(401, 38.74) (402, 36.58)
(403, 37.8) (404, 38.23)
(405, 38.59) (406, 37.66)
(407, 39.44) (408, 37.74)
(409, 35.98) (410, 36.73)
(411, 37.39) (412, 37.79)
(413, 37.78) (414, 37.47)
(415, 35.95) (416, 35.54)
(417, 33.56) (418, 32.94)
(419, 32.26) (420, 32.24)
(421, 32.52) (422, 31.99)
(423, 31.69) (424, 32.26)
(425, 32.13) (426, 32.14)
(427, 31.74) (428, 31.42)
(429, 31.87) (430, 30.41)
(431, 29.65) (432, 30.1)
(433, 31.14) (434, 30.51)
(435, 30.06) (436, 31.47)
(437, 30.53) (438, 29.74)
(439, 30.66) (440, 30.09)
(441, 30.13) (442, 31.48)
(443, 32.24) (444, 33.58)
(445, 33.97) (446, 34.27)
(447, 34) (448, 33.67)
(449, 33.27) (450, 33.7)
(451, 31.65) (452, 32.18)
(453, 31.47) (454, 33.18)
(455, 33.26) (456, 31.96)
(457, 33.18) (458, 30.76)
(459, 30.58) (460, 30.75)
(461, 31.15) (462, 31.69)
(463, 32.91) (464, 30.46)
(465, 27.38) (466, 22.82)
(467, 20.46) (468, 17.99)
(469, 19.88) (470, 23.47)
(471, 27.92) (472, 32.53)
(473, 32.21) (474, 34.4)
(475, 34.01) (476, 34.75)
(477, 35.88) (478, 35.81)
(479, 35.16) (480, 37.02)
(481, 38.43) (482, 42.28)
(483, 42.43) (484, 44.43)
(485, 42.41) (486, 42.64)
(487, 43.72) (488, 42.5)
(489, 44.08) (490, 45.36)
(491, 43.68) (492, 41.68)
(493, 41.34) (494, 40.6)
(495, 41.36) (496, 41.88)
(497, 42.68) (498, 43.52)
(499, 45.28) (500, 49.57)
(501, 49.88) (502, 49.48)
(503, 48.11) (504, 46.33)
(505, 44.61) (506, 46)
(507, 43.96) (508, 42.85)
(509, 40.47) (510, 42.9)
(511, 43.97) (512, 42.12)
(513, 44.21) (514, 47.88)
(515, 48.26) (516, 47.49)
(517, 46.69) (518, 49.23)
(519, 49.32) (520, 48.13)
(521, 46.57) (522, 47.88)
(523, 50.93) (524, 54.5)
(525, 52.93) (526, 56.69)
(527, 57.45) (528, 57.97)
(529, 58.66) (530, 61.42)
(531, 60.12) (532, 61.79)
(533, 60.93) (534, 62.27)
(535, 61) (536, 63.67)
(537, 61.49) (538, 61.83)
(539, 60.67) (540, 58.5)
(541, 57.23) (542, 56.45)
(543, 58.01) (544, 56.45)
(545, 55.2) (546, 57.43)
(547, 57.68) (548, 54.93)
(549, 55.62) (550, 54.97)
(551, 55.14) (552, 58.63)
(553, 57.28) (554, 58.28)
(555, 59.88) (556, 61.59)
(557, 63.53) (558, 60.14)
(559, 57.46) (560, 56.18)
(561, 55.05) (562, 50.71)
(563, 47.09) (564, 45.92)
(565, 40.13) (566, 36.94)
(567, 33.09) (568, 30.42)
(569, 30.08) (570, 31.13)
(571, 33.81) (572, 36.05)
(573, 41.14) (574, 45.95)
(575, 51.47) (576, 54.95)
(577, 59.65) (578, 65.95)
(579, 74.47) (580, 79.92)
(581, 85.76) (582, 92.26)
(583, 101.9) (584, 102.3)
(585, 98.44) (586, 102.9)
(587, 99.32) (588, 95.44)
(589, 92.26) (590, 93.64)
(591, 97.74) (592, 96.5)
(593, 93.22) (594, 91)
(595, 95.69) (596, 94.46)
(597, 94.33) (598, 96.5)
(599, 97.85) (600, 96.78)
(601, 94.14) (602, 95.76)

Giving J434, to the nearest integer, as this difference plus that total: 307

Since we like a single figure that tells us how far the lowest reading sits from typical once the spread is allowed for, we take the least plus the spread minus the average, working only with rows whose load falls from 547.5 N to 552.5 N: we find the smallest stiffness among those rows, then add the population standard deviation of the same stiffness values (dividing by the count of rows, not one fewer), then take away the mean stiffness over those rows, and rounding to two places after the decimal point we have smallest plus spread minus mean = 0.48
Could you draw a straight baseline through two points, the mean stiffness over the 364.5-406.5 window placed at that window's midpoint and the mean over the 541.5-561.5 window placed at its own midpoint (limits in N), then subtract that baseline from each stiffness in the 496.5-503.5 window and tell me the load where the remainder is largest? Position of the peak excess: 501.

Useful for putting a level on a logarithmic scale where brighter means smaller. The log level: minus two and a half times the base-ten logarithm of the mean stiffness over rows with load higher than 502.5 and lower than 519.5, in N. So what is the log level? -4.15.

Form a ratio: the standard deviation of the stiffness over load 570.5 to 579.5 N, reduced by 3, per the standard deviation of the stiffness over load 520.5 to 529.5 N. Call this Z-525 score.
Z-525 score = 2.4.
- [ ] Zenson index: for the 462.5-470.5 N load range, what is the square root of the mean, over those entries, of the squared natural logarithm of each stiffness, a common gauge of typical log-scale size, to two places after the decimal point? 3.18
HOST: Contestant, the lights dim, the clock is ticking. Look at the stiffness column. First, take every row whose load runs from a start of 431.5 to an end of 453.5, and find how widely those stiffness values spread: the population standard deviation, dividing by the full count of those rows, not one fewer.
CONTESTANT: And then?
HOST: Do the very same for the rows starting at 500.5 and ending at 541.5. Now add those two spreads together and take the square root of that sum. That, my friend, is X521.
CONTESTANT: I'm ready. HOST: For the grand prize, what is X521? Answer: 2.9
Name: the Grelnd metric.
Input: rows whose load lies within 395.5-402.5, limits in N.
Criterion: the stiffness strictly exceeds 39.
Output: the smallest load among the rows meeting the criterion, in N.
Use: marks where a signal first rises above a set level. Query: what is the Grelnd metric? 396 N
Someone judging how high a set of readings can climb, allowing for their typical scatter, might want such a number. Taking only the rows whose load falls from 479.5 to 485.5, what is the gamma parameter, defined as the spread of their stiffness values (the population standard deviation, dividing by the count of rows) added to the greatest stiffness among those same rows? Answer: 47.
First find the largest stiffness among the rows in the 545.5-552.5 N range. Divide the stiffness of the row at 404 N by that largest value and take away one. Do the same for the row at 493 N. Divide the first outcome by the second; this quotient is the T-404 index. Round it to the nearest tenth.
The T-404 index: 1.2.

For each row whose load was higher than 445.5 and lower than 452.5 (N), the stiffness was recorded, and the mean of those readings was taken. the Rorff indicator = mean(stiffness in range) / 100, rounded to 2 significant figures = 0.33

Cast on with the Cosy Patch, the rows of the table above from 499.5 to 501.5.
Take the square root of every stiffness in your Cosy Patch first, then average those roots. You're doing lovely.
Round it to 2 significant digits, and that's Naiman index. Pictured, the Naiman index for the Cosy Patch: 7.1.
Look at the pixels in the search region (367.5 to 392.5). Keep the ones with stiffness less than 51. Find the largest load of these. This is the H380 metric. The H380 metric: 392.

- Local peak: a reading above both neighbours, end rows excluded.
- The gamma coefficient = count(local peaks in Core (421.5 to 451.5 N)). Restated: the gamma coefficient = 8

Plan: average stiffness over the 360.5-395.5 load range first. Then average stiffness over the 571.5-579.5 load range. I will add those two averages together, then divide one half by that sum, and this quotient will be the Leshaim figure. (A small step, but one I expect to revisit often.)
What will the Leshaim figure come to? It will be 0.0049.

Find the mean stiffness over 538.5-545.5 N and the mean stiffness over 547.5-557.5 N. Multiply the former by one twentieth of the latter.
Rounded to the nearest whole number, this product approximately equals 167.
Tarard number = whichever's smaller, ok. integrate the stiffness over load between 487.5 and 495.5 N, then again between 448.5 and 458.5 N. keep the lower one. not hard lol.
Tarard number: 325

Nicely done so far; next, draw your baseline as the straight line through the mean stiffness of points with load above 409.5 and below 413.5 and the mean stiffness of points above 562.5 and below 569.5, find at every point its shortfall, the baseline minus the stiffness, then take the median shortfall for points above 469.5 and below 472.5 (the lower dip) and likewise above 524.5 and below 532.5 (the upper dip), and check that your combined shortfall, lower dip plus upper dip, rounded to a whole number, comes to -11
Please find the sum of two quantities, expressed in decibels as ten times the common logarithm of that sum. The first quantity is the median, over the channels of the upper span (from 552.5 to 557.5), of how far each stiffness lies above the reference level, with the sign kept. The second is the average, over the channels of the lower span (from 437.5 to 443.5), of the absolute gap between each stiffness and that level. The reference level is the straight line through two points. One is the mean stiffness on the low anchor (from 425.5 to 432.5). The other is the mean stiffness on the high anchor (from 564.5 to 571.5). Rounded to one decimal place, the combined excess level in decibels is 14.4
